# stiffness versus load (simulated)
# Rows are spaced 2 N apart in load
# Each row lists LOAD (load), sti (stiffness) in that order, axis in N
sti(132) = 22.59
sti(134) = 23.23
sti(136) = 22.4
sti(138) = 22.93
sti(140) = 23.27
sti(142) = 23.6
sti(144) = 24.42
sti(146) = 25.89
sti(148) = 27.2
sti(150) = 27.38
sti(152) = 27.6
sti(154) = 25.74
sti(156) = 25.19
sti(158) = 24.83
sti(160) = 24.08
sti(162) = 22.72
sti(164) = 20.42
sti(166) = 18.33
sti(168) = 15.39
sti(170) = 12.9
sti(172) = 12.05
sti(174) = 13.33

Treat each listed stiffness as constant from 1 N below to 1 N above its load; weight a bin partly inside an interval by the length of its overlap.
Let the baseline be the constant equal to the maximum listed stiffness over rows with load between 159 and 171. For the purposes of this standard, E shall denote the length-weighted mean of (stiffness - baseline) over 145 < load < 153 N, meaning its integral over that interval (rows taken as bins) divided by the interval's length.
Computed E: 2.9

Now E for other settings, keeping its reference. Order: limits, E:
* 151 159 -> 1.8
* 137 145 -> -0.5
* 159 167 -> -2.7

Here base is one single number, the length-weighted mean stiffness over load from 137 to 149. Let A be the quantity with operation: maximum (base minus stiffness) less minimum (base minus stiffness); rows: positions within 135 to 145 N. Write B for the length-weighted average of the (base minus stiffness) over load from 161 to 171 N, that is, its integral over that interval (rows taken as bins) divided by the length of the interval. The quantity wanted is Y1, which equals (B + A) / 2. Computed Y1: 4.3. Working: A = 2.0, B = 6.6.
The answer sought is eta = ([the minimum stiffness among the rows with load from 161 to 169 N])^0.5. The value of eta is 3.92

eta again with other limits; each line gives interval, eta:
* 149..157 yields 5.02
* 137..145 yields 4.79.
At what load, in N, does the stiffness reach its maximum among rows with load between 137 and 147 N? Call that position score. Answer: 146 N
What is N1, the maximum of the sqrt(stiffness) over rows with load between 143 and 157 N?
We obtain 5.25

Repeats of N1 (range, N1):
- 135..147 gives 5.09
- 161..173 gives 4.77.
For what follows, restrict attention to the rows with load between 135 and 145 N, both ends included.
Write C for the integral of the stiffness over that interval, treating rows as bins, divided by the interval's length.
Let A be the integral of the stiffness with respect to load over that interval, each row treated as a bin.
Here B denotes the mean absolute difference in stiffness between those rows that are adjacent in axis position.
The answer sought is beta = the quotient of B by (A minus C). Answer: 0.0024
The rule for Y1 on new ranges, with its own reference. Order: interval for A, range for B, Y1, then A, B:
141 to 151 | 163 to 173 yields 6.3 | 3.8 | 8.7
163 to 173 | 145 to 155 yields 3.1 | 8.4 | -2.2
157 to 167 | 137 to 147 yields 3.5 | 6.5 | 0.5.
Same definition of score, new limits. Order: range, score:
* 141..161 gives 152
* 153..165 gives 154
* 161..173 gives 162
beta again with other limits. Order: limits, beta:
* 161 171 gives 0.0152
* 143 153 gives 0.0033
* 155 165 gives 0.0057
